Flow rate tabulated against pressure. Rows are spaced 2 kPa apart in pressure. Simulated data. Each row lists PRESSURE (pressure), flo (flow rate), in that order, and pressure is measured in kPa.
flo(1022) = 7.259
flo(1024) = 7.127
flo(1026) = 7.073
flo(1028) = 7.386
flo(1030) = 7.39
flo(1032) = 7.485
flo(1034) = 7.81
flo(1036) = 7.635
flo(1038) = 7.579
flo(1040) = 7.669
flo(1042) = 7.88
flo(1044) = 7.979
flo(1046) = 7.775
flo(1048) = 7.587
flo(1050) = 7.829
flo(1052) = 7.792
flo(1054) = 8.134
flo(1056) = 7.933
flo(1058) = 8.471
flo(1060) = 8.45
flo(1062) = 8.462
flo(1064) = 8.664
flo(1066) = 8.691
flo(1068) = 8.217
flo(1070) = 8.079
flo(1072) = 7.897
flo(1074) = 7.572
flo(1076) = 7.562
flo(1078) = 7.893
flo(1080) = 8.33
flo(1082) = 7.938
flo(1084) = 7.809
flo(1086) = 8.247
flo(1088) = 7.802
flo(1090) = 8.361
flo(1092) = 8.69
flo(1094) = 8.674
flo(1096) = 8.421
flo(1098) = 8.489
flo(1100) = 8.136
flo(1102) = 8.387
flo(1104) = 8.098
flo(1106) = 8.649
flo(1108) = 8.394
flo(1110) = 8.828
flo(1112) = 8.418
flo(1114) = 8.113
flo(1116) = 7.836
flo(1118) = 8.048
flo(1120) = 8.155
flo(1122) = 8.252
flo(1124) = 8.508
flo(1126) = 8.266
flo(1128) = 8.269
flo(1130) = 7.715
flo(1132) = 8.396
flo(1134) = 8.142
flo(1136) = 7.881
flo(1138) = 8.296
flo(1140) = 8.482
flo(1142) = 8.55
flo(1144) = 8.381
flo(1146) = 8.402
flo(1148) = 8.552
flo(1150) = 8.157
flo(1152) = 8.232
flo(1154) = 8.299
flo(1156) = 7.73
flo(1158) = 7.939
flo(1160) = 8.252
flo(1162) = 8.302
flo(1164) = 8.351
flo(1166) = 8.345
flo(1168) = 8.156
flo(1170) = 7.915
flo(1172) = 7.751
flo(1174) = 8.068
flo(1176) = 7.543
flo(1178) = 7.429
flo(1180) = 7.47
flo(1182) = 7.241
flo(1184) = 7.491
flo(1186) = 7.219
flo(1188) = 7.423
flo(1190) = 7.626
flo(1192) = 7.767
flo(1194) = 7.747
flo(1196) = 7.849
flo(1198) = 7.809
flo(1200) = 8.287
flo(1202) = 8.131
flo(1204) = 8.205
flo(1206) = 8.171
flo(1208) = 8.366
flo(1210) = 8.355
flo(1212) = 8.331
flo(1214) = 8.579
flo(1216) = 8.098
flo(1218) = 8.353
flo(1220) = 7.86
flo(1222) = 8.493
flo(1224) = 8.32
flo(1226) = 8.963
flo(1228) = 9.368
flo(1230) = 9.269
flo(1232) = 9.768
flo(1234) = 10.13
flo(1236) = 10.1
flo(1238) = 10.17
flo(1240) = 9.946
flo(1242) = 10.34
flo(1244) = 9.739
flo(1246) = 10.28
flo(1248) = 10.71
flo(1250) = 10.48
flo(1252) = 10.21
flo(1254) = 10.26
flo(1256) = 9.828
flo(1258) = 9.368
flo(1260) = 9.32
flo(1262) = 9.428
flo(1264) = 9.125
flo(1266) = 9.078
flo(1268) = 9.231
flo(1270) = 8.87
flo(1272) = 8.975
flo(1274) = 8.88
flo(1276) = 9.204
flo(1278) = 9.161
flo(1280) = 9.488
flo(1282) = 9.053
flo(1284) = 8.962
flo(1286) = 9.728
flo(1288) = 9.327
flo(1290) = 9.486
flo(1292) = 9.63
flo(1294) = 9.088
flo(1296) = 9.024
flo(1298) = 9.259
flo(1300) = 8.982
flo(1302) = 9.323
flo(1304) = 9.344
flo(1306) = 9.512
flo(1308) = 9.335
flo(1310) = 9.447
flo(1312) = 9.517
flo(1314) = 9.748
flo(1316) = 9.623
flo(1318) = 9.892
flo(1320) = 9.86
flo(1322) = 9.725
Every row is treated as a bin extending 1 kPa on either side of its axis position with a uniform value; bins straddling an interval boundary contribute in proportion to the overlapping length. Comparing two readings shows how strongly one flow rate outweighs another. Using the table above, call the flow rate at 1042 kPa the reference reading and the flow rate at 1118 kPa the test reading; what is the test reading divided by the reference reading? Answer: 1.02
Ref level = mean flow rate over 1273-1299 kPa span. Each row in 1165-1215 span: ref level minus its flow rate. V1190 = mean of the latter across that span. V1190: 1.4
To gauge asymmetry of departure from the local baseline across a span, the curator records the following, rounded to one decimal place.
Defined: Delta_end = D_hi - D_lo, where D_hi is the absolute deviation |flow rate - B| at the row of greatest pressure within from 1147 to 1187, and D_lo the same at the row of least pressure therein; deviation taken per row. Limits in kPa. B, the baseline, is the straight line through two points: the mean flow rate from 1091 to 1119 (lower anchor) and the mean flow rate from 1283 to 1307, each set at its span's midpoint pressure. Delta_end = 1.5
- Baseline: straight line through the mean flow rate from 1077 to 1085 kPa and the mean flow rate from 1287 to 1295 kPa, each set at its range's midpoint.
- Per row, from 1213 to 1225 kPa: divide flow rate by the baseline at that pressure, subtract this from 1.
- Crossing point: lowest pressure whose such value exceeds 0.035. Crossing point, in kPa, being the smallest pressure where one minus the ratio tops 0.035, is 1216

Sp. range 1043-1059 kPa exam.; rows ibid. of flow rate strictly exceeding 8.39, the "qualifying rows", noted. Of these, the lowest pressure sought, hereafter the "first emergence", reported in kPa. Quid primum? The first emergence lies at 1058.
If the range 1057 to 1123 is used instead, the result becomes 1058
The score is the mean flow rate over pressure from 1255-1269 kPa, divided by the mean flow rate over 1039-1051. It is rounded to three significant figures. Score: 1.20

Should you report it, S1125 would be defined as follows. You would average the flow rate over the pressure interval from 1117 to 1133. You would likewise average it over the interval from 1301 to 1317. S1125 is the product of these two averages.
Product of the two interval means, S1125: 78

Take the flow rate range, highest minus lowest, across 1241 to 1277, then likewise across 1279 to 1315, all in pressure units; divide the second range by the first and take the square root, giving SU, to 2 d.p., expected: 0.65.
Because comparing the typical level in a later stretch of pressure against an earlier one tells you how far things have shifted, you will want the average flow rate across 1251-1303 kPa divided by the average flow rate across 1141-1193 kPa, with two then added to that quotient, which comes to 3.17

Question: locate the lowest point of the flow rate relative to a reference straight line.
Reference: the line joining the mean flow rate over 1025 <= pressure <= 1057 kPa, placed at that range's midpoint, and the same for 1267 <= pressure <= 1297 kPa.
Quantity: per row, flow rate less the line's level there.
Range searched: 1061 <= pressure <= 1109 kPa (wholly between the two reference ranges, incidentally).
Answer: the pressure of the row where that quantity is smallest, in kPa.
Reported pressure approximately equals 1076 kPa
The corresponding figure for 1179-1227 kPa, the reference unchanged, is 1186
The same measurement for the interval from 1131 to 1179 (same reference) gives 1178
